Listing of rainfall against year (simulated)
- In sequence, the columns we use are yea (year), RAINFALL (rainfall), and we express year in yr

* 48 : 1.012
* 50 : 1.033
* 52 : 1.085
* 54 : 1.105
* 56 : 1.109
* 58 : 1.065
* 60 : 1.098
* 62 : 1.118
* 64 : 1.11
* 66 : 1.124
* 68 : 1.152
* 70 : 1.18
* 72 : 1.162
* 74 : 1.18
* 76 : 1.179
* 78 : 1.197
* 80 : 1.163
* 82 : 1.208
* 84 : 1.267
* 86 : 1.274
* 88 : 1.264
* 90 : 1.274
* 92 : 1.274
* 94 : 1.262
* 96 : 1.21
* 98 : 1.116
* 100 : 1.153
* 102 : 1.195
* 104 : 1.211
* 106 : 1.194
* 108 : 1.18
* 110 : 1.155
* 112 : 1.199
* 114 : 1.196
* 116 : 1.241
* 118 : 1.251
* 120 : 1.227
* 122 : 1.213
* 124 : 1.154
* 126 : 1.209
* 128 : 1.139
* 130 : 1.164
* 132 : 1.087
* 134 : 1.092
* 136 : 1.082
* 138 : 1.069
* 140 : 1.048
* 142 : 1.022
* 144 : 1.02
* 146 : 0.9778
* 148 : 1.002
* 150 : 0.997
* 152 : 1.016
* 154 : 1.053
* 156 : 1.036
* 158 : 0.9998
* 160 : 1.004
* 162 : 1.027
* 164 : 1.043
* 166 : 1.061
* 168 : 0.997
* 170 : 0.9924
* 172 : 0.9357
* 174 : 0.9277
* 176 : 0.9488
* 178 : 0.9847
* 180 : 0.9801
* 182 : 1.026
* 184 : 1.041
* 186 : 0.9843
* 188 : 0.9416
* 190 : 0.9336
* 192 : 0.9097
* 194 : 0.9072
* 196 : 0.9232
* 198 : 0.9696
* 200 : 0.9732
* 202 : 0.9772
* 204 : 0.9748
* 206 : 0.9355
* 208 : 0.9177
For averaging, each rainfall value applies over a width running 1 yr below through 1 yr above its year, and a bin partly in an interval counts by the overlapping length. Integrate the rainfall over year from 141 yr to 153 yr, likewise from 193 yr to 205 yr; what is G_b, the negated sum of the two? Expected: -23.5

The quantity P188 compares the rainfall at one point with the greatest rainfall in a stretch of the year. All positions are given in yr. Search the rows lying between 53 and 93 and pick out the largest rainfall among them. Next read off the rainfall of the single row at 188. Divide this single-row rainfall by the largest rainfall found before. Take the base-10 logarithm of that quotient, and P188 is -0.131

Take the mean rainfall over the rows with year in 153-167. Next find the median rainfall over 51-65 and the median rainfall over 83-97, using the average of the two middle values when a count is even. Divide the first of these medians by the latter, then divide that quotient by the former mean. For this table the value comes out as 0.85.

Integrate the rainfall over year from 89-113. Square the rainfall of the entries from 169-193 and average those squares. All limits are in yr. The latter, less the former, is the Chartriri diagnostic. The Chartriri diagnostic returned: -28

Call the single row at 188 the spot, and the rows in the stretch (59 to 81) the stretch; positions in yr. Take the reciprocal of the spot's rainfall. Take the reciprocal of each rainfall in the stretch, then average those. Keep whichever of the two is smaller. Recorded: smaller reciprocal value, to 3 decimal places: 0.869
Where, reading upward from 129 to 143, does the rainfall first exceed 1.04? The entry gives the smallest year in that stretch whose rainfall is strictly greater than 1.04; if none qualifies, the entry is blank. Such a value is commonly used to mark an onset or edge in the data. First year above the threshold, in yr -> 130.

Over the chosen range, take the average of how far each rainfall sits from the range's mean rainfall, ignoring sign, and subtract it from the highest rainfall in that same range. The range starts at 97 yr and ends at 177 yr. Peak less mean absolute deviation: 1.17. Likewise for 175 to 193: 1.01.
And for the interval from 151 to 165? 1.04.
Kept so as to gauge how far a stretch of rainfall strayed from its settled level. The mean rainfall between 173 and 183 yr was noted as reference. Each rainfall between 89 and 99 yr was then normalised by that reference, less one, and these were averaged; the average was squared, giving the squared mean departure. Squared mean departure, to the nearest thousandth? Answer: 0.068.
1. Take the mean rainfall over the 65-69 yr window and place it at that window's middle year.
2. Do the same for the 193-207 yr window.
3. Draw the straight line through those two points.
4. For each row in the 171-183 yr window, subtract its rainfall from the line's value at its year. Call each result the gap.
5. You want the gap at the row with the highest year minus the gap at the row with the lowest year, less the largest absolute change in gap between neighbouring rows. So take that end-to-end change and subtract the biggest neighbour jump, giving -0.15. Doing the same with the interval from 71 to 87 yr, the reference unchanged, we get -0.19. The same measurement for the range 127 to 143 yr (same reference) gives 0.02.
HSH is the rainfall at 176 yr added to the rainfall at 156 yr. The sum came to 1.98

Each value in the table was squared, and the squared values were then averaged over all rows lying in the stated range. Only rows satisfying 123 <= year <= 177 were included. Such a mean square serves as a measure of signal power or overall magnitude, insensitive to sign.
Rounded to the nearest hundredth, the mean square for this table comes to 1.09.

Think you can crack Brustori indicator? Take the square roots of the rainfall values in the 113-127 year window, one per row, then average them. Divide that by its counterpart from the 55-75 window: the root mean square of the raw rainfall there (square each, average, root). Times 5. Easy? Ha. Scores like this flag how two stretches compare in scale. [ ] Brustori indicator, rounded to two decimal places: 4.87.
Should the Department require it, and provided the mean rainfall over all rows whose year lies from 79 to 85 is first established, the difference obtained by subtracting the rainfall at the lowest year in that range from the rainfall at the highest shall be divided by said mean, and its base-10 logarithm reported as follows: -1.07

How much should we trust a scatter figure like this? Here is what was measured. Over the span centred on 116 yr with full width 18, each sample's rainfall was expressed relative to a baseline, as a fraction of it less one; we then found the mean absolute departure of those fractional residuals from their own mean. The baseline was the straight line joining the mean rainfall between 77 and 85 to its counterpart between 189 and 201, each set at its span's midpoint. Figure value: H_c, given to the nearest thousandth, 0.031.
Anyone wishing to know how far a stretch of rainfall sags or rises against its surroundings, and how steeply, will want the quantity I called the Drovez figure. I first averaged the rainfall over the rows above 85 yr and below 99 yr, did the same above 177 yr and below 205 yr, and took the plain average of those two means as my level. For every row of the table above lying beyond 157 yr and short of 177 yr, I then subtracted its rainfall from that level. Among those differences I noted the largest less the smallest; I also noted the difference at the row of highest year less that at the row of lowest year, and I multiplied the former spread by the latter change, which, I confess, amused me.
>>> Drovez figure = 0.007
